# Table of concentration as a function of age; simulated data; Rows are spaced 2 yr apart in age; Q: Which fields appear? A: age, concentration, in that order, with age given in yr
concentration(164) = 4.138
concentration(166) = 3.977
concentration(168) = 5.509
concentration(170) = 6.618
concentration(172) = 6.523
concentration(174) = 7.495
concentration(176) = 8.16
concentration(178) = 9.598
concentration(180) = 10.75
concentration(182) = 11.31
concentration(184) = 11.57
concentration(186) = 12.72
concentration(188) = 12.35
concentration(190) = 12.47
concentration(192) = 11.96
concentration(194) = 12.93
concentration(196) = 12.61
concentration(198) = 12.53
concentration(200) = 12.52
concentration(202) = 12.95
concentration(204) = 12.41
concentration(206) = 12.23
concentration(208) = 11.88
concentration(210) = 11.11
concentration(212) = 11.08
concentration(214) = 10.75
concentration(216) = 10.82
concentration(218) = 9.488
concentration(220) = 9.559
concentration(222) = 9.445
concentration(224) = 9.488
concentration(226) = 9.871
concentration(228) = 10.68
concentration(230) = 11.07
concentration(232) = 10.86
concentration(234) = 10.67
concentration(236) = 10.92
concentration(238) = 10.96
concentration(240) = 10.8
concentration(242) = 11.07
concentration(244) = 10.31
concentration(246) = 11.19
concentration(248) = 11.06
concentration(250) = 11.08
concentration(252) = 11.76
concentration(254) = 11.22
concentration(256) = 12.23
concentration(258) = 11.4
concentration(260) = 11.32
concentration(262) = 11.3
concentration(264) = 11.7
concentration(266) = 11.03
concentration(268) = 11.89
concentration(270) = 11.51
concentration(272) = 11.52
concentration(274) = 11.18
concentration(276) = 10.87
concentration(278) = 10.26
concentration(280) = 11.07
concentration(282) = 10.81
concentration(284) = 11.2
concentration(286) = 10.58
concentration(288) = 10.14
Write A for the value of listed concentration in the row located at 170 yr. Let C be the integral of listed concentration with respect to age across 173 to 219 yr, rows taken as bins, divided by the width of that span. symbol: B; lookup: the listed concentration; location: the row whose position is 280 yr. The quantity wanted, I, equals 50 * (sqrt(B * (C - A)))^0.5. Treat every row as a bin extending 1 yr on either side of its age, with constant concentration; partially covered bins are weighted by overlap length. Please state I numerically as 135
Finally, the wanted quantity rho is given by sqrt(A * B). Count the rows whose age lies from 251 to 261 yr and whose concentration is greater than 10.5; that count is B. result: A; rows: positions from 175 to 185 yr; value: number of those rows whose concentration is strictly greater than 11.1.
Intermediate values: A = 2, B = 5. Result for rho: 3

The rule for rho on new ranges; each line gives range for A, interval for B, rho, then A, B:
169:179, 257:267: 0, 0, 5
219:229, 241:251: 0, 0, 4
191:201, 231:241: 5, 5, 5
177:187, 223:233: 3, 3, 3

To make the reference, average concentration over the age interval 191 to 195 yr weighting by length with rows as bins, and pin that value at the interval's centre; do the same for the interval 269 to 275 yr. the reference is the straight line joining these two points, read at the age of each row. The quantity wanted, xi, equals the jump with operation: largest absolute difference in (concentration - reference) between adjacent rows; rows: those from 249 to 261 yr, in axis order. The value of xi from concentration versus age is 1.04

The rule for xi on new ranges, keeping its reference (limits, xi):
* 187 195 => 1.00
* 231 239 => 0.28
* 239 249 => 0.91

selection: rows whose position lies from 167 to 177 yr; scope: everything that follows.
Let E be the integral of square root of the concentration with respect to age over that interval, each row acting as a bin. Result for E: 26.1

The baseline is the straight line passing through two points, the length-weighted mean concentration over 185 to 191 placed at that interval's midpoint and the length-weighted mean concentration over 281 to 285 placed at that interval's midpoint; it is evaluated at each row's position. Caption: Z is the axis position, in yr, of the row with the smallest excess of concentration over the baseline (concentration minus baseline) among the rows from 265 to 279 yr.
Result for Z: 278 yr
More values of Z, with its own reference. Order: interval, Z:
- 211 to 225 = 218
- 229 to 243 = 234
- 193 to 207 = 206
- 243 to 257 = 244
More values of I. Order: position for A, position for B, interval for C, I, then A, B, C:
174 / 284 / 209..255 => 122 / 7.495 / 11.2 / 10.7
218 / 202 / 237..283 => 108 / 9.488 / 12.95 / 11.2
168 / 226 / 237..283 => 137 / 5.509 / 9.871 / 11.2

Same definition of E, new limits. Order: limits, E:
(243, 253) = 33.3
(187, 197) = 35.3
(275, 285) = 32.9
